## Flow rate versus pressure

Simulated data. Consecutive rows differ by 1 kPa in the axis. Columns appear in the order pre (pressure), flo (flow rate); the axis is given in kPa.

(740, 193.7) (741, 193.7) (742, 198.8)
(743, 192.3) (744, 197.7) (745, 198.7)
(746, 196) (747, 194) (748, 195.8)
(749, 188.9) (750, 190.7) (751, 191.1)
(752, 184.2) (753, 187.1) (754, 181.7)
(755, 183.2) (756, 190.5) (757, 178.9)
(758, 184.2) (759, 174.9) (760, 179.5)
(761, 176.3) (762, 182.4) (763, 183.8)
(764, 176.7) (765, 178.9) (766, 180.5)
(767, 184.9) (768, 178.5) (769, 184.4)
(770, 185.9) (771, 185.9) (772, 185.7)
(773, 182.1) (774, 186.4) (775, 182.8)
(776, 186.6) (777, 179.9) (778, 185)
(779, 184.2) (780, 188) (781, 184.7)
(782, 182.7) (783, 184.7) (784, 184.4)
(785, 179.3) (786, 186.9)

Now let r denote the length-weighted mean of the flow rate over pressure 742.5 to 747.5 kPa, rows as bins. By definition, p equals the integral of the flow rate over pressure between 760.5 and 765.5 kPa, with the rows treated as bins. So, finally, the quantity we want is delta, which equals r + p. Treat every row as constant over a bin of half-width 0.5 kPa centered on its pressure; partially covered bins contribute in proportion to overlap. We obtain 1094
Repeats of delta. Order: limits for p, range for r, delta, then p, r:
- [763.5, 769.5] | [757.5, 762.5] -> 1263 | 1084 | 179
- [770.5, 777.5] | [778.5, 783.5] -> 1474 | 1289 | 185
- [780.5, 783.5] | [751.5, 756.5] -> 737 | 552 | 185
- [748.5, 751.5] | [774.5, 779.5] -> 754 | 571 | 184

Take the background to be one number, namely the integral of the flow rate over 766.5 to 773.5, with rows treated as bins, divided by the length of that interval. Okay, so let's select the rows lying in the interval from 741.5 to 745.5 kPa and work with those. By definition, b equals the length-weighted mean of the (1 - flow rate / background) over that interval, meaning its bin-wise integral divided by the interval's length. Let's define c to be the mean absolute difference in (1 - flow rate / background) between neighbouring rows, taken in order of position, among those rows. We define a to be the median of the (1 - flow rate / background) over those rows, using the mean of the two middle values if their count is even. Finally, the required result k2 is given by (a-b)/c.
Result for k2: -0.31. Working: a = -0.08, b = -0.07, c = 0.023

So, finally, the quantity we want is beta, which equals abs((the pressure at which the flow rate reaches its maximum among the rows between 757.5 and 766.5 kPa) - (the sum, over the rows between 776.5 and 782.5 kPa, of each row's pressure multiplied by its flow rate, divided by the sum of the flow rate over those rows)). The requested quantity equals 21.5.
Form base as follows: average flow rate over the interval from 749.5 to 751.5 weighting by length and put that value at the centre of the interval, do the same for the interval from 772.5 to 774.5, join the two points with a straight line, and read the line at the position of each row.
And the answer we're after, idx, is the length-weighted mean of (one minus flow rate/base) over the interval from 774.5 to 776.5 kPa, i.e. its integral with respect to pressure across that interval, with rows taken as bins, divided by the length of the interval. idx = -0.006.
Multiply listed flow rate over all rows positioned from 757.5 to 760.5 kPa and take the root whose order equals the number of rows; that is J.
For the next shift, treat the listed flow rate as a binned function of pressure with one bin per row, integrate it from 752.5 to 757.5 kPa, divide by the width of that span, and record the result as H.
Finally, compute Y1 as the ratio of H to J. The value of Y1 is 1.027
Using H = 184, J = 179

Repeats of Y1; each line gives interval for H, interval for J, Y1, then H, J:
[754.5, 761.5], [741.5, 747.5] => 0.923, 181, 196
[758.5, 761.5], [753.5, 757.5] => 0.964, 177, 184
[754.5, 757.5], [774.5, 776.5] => 0.997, 184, 185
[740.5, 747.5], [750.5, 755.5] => 1.056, 196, 185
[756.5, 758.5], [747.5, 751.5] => 0.948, 182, 192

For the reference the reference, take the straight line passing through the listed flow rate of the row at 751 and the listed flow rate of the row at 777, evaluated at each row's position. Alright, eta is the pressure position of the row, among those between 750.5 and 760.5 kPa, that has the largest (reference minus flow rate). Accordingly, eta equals 759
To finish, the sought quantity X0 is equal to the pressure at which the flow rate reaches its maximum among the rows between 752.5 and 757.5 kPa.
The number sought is 756 kPa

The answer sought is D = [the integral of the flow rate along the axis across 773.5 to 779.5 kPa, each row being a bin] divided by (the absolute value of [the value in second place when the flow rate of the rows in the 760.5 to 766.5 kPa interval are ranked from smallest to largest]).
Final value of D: 6.25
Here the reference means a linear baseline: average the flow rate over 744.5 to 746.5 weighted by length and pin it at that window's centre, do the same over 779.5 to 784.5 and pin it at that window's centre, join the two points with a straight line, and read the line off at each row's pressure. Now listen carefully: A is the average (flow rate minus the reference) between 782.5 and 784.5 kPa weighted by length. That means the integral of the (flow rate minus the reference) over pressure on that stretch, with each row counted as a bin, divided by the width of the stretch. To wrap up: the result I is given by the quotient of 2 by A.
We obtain 12.4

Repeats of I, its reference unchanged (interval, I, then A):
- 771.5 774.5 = -0.6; -3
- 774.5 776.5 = -0.8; -2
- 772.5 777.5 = -0.5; -4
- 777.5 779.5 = -1.3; -1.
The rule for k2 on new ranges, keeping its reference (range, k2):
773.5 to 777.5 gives -0.14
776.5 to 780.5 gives -0.10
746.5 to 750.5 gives 0.00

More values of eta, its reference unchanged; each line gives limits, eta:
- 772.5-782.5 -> 777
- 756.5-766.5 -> 759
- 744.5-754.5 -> 754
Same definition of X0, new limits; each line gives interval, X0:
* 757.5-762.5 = 758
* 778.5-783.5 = 780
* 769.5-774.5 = 774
